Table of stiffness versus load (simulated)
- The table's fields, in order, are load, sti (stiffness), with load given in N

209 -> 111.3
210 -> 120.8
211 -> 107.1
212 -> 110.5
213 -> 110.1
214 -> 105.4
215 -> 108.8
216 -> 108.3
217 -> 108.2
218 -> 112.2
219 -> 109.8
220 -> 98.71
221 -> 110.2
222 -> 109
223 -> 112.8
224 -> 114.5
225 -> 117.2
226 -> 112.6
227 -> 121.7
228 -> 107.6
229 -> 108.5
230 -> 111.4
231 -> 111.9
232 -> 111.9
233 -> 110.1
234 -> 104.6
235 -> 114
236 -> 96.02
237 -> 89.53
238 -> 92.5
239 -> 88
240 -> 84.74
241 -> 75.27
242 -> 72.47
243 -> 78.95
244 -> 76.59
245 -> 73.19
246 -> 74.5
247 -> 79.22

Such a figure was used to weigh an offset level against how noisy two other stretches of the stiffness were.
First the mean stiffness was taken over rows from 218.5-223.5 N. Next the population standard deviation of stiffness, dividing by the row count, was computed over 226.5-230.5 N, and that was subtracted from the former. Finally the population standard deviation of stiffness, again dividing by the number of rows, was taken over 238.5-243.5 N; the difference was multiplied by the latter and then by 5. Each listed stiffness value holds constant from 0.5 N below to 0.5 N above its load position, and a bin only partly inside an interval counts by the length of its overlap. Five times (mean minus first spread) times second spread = 2958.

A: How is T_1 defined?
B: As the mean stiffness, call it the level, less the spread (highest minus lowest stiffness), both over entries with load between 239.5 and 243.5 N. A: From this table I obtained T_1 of 66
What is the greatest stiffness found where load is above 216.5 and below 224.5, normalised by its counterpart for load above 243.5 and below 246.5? 1.49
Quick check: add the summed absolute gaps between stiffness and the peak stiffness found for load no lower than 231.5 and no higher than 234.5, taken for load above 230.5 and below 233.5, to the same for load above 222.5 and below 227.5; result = 21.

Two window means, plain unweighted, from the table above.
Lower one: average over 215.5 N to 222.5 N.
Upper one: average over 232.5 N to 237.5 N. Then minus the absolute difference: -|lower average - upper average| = -5.2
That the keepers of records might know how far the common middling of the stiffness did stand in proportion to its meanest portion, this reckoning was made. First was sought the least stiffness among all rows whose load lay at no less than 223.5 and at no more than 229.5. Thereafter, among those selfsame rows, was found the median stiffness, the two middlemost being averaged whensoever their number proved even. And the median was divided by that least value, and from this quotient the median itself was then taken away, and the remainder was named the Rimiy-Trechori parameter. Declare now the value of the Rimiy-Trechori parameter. -112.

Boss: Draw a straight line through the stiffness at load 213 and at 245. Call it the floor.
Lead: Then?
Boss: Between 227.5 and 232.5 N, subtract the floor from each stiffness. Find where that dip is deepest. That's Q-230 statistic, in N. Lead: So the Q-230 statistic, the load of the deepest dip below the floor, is 228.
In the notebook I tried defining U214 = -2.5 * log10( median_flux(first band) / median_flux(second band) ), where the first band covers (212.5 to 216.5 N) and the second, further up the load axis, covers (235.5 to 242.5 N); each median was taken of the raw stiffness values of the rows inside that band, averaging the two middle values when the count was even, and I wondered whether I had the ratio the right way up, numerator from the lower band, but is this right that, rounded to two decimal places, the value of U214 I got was -0.23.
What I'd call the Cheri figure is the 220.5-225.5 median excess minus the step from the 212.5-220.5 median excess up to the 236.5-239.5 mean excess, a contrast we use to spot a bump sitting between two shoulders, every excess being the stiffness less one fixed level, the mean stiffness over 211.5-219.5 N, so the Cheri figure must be 22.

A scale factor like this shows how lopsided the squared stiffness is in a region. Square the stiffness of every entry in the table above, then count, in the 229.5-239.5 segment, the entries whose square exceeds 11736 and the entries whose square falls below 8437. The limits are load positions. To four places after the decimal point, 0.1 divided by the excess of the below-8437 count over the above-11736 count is -0.0333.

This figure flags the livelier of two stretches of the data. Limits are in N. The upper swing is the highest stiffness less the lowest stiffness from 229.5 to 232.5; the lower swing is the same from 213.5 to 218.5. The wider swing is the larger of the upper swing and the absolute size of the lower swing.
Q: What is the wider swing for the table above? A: 7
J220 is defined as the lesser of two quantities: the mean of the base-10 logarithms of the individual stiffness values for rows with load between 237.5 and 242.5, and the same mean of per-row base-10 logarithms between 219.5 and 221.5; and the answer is 1.92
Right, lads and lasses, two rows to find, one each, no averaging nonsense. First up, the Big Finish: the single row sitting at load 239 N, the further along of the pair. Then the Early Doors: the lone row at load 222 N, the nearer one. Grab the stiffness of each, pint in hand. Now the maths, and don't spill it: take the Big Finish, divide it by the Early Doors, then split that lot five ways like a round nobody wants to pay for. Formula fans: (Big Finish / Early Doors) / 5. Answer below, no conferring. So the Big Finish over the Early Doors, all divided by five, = 0.161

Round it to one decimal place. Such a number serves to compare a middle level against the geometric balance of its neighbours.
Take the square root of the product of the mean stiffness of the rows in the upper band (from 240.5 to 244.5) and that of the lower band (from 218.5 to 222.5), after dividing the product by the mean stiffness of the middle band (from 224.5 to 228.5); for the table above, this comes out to 8.4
